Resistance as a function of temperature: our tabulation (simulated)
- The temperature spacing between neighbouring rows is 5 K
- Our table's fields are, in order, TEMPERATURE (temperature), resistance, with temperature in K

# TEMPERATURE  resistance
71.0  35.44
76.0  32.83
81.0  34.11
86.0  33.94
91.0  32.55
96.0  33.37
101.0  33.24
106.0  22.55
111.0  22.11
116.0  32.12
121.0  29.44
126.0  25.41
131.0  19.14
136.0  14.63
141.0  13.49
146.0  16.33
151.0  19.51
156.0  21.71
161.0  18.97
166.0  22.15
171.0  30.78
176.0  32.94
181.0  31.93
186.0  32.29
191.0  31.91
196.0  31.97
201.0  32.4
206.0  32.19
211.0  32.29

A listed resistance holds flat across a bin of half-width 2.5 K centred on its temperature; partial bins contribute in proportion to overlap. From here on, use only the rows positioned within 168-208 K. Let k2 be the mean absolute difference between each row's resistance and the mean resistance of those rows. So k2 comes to 0.4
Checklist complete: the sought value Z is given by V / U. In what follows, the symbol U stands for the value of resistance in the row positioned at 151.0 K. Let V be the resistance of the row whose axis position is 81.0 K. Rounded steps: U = 19.51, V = 34.11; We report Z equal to 1.75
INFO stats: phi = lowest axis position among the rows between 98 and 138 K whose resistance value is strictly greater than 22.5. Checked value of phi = 101.0 K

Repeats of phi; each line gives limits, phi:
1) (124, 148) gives 126.0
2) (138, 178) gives 171.0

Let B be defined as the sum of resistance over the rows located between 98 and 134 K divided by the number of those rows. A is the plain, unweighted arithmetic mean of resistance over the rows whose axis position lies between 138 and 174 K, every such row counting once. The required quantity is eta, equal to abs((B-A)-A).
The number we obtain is 15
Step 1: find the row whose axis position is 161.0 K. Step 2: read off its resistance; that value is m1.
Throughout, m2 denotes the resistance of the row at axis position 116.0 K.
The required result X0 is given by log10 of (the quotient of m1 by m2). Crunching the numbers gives -0.23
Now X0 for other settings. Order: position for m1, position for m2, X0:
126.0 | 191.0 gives -0.10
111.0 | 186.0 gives -0.16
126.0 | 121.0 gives -0.06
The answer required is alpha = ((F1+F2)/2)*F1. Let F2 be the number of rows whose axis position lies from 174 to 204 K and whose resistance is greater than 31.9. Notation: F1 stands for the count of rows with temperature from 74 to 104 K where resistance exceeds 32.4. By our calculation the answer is 36.0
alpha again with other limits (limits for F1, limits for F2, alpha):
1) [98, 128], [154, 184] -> 1.5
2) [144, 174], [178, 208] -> 0.0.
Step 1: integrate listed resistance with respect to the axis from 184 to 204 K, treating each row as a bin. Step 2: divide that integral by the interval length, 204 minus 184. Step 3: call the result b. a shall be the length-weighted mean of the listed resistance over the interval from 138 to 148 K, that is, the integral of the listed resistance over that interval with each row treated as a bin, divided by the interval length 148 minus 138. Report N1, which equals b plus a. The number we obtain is 47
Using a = 14.8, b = 32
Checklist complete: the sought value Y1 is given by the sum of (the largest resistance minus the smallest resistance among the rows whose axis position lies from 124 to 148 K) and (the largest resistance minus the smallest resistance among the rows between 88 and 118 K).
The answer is 23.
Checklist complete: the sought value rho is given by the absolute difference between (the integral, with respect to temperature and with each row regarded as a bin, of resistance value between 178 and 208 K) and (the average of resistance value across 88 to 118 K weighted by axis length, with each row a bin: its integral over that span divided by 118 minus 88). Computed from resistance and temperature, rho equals 934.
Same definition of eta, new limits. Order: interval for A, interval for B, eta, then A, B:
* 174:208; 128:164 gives 47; 32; 18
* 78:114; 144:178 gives 37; 30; 23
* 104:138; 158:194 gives 19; 24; 29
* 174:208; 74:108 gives 33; 32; 32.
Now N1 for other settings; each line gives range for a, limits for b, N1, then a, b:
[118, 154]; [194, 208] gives 52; 19.9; 32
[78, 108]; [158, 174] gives 56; 31.8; 24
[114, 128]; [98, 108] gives 57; 29.0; 28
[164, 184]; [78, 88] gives 64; 29.7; 34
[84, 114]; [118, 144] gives 50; 29.6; 21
